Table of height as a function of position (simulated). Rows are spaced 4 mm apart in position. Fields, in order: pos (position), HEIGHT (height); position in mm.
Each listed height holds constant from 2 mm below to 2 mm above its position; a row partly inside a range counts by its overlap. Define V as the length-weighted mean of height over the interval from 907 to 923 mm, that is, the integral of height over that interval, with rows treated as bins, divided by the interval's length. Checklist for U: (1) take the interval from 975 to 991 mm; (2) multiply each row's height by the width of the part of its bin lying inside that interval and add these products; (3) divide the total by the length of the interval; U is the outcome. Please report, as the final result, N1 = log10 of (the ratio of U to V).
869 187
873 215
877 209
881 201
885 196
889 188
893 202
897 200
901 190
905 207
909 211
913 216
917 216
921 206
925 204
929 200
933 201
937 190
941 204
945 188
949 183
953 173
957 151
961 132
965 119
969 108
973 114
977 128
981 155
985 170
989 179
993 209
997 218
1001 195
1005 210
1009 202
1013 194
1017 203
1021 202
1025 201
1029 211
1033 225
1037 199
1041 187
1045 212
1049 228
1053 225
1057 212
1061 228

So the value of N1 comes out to -0.13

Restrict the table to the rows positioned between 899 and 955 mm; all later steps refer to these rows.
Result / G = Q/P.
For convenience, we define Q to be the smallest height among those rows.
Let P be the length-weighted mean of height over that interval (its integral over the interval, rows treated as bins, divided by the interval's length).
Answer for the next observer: 0.87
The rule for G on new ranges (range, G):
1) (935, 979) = 0.70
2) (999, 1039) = 0.95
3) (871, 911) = 0.93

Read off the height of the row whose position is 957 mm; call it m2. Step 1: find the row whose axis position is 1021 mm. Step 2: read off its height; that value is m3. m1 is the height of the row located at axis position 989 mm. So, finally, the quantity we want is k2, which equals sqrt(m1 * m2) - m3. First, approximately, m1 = 179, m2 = 151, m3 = 202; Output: -38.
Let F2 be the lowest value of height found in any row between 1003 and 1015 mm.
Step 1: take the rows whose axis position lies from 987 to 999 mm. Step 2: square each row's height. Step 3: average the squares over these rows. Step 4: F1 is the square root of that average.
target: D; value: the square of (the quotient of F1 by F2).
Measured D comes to 1.1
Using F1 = 203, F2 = 194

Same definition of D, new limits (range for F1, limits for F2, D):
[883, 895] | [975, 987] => 2.3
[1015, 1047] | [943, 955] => 1.4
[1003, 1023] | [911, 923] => 1.0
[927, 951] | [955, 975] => 3.2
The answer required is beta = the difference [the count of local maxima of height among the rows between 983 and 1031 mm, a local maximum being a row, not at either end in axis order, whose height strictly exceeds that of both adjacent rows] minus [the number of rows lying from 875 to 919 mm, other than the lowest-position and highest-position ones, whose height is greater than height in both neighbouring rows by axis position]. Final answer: 2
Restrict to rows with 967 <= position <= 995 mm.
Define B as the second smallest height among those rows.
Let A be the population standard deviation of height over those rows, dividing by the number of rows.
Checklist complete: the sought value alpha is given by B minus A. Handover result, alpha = 80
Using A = 34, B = 114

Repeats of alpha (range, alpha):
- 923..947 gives 184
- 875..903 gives 183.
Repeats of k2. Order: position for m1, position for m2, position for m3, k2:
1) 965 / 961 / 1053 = -100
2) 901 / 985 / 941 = -24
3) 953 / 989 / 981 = 21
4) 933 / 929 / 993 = -9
